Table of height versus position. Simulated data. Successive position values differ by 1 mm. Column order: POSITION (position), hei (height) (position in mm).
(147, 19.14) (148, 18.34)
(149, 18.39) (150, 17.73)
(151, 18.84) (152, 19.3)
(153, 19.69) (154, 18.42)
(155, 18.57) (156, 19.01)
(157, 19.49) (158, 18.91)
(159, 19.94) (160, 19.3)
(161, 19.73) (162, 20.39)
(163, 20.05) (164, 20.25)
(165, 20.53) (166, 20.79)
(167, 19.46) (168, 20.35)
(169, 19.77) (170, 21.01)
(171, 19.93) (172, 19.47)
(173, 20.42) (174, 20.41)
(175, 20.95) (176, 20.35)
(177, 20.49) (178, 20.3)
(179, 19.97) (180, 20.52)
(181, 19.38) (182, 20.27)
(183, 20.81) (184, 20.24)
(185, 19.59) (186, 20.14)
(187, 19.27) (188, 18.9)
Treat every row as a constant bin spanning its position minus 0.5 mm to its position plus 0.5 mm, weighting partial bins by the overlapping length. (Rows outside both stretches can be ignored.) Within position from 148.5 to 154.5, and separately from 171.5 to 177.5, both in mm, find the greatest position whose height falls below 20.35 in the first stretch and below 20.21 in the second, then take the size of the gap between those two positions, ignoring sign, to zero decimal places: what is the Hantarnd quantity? 18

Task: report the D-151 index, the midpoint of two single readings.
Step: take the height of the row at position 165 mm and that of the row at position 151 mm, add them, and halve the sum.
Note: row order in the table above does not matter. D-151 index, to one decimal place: 19.7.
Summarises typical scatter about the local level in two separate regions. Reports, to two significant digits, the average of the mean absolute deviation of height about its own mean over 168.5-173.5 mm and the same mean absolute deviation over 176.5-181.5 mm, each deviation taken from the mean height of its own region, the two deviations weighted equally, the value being 0.42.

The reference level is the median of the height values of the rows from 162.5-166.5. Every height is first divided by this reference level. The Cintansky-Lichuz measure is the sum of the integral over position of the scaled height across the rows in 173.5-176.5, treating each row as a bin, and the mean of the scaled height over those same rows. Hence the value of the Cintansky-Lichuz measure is 4.0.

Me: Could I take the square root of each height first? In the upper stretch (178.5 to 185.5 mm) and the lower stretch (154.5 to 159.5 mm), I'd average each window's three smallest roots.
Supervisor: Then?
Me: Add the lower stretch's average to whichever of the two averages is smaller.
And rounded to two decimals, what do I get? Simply 8.68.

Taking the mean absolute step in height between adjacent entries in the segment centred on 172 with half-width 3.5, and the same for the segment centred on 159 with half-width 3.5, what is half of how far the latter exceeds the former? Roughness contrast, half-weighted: -0.04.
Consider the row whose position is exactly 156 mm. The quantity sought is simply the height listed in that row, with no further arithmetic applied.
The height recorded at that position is 19.01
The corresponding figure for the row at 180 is 20.52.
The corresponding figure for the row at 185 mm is 19.59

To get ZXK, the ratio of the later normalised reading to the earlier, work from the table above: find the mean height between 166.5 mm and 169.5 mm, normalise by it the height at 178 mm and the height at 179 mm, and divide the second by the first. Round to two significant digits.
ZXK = 0.98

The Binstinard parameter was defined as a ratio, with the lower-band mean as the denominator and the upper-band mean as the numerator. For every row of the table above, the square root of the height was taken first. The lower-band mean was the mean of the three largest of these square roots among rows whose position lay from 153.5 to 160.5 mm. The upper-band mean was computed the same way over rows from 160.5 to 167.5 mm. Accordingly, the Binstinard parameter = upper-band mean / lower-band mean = 1.03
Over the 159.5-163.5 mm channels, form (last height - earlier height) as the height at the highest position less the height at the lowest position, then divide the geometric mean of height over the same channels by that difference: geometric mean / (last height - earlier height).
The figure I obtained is 26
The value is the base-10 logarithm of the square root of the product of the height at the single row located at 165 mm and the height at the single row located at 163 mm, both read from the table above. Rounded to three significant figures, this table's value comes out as 1.31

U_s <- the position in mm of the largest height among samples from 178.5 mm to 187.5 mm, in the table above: 183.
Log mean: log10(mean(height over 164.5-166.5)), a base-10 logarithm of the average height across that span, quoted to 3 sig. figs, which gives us 1.32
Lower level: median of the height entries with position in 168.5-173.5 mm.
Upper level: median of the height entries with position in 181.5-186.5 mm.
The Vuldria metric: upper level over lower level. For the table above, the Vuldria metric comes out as 1.02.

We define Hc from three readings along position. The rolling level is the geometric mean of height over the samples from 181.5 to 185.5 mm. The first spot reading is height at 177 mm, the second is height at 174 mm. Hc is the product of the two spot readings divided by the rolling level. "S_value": 20.7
